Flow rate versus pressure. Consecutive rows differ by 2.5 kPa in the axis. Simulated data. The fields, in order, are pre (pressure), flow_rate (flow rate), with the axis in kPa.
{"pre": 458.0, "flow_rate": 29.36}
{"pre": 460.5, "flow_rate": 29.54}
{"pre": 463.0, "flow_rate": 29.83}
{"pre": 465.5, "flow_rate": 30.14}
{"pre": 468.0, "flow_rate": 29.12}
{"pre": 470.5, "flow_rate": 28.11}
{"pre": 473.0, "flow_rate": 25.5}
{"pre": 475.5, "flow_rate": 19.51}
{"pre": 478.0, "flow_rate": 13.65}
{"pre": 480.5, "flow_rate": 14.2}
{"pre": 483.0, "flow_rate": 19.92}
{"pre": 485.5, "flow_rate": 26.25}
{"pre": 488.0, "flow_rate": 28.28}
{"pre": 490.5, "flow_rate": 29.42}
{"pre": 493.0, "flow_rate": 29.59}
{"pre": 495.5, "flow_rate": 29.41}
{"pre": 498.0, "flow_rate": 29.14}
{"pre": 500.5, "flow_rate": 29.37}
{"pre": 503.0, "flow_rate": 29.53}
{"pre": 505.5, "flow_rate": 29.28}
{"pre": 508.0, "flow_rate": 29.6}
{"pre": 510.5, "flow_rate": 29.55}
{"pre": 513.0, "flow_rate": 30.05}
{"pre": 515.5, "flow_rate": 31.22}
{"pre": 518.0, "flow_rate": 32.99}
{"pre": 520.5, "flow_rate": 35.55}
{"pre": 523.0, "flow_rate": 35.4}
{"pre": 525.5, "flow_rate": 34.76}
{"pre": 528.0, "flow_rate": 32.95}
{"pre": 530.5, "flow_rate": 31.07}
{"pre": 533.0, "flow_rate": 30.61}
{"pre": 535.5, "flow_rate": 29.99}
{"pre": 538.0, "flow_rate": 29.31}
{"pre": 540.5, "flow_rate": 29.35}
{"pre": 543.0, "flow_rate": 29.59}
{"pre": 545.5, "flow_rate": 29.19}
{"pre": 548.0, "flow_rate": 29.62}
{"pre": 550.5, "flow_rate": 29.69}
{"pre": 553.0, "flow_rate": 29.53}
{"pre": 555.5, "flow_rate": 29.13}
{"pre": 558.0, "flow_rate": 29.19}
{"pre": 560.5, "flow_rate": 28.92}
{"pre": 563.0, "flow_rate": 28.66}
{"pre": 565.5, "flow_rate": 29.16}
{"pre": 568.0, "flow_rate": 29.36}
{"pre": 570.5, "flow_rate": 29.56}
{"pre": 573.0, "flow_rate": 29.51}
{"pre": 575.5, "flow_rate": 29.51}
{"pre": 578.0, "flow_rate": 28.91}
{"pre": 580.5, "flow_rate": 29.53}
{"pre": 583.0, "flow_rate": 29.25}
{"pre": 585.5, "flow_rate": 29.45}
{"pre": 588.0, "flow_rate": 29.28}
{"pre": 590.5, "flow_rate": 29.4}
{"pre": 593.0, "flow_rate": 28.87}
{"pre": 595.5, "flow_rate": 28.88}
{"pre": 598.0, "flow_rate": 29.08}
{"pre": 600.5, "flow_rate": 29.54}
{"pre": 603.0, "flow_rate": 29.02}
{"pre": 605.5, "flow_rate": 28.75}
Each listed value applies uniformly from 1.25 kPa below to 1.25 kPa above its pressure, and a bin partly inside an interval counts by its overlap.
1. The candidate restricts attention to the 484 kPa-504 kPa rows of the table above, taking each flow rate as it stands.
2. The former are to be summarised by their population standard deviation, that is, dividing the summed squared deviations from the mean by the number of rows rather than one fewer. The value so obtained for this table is 1.1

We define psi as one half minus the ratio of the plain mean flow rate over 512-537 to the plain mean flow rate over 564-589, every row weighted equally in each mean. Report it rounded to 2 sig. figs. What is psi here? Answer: -0.61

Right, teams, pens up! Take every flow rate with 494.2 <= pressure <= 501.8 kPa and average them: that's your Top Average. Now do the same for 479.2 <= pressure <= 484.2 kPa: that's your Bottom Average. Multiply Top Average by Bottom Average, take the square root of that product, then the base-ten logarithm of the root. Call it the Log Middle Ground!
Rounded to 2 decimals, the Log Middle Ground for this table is 1.35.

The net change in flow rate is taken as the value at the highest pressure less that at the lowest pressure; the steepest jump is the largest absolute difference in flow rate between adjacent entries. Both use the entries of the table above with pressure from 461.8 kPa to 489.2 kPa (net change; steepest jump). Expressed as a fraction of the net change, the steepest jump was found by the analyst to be -4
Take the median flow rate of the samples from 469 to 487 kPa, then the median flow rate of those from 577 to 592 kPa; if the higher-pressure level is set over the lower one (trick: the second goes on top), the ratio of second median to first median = 1.47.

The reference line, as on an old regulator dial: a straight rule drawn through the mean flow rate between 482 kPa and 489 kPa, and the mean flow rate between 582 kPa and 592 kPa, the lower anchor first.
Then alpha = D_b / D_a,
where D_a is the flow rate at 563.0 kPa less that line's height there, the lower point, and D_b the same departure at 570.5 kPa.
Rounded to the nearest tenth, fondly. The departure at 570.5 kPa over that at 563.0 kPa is 2.5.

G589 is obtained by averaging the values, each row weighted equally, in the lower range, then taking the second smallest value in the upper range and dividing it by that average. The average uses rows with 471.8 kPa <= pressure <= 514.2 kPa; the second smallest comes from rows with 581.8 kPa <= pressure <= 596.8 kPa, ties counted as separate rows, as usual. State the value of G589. 1.11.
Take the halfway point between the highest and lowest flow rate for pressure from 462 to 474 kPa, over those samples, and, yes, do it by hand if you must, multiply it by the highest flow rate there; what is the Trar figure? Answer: 838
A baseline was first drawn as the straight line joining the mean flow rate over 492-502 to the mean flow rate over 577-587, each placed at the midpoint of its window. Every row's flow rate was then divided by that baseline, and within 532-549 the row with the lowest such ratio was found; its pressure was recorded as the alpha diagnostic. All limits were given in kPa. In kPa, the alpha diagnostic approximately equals 545.5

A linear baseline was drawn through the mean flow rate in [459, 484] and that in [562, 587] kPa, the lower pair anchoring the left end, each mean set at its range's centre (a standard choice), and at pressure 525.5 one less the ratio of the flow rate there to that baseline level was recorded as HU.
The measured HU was -0.30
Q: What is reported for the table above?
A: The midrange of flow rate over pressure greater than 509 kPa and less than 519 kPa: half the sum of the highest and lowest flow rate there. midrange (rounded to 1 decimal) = 31.3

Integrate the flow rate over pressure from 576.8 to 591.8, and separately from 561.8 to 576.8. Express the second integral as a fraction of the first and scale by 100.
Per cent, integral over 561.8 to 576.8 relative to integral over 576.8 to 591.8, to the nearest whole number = 100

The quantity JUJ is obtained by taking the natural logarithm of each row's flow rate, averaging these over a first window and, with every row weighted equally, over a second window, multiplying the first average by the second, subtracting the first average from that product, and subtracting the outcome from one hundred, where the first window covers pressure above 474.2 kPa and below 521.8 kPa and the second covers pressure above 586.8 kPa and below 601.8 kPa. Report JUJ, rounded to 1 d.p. 92.2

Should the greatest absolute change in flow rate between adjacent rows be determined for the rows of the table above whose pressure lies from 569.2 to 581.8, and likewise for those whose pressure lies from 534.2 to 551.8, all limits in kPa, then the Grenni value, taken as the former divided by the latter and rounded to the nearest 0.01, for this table 0.91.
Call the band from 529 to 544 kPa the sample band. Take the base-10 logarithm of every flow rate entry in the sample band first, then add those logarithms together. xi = 8.9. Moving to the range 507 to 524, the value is 10.5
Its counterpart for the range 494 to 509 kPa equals 8.8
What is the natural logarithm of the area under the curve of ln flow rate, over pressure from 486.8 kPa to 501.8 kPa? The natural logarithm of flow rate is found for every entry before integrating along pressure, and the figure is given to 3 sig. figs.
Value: 3.92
